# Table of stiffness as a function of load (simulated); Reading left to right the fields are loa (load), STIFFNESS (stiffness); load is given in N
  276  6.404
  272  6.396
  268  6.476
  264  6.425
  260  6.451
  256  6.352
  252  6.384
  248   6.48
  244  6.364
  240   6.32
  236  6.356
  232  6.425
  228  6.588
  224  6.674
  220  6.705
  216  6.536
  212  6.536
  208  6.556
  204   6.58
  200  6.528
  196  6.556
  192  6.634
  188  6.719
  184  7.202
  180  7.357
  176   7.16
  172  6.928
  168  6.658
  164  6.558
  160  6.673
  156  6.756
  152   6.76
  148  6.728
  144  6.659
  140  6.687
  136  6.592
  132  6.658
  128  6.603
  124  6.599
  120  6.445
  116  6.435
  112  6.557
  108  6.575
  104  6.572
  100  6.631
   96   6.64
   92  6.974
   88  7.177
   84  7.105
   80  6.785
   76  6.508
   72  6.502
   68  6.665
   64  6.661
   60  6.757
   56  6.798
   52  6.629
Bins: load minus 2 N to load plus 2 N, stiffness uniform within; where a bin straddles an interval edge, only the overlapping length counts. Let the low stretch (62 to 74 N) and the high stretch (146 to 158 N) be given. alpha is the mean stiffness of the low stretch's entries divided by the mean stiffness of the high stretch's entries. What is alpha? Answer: 0.979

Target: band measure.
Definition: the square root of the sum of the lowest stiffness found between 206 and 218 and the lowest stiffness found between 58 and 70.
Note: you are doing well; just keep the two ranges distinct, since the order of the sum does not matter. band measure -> 3.633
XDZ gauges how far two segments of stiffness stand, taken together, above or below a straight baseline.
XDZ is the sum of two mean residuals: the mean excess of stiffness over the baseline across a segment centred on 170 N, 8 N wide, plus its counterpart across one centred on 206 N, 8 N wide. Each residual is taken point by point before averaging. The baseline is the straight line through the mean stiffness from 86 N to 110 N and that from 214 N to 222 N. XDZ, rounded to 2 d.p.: 0.05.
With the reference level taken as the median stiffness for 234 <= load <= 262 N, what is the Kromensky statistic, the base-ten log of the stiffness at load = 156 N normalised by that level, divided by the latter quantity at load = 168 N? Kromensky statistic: 1.3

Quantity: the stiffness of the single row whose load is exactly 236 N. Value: 6.356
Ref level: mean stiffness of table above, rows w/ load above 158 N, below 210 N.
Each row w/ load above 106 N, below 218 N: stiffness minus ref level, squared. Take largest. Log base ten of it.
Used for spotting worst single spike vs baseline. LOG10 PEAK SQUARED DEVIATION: -0.47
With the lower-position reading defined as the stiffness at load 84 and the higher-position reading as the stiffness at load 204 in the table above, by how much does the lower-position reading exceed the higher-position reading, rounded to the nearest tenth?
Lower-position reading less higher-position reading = 0.5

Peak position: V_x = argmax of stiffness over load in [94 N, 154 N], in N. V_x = 152 N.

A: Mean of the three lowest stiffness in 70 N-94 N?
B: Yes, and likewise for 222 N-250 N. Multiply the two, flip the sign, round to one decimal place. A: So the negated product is -41.9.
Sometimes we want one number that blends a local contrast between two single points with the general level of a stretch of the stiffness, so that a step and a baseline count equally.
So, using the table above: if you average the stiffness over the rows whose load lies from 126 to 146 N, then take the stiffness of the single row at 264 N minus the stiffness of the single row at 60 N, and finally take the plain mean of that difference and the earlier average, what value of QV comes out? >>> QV 3.15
